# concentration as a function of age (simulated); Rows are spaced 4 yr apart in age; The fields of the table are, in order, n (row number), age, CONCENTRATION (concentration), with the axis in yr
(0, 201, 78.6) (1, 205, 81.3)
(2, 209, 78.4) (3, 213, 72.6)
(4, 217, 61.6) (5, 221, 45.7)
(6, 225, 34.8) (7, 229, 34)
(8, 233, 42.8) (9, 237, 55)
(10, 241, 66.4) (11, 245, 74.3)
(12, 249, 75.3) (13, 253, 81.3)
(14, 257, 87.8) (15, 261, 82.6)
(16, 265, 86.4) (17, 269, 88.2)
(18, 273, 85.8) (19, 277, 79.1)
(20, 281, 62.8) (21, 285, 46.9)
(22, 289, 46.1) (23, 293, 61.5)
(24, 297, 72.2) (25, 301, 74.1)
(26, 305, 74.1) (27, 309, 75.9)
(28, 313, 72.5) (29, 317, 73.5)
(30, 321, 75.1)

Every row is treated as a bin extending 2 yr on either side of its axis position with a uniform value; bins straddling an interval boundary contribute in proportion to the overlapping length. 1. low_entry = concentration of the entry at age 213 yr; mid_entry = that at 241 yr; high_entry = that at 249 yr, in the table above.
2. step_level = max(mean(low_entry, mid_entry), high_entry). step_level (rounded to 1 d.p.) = 75.3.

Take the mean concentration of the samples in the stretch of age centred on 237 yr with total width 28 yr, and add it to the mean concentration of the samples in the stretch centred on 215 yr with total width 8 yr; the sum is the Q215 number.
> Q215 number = 122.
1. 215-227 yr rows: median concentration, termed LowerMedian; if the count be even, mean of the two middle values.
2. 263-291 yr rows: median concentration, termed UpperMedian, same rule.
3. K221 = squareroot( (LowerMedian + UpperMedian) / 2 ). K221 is 7.9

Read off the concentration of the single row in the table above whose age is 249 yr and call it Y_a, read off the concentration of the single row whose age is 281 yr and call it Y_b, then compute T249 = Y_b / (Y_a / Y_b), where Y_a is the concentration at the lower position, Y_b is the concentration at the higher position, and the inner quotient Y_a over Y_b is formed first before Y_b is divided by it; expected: 52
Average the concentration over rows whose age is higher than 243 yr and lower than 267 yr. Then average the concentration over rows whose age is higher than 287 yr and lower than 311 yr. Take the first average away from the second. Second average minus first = -14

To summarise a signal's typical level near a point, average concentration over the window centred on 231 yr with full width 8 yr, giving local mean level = 38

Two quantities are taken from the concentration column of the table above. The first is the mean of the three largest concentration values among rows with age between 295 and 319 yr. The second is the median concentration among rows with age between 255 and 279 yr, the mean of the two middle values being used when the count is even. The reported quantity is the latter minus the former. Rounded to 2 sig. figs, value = 11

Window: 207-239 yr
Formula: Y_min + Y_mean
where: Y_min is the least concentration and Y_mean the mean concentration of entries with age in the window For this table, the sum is 87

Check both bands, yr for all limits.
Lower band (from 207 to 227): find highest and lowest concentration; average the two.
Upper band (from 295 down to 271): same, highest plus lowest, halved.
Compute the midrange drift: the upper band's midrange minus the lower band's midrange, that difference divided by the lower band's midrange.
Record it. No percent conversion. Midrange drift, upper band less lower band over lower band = 0.2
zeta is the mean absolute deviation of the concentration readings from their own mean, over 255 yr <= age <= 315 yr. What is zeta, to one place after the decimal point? 10.2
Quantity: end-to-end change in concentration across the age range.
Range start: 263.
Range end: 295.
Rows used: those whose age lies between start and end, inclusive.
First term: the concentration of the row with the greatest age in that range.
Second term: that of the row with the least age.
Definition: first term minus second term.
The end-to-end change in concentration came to -25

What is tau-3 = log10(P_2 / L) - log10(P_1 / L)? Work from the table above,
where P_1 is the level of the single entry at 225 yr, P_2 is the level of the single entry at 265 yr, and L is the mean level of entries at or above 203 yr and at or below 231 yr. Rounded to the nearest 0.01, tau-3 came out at 0.39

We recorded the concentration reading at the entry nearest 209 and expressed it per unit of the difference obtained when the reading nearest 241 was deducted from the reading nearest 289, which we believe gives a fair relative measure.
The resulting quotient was -3.9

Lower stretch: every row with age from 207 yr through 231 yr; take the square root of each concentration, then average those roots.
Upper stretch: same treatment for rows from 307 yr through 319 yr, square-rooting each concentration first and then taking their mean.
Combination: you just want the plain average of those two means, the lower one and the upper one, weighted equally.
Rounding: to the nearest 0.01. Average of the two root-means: 7.94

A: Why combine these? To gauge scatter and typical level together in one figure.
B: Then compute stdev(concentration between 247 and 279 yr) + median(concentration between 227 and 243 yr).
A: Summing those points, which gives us 53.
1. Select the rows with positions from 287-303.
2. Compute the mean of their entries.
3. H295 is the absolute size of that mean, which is 63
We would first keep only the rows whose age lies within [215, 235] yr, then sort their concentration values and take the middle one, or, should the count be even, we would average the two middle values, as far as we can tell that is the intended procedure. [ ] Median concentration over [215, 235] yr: 43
